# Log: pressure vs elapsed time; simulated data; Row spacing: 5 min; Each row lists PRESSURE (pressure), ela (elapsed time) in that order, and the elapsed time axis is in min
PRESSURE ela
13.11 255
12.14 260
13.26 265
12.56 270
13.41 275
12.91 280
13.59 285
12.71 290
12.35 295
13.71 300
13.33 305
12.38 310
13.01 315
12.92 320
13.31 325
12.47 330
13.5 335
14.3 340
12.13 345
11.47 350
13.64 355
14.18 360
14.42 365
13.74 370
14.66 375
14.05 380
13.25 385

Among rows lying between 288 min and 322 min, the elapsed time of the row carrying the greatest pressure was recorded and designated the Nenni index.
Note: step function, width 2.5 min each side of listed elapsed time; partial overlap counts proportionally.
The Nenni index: 300 min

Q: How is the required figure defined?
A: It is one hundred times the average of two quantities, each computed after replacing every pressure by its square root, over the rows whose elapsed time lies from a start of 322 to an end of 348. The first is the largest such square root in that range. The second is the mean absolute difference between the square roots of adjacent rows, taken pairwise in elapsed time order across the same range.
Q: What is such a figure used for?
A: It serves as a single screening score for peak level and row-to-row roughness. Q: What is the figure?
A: 197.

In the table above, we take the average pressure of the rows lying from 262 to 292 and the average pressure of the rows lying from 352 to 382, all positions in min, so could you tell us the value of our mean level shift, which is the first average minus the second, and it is -1.0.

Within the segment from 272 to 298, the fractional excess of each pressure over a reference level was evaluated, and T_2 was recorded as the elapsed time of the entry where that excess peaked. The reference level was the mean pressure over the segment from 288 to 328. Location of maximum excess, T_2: 285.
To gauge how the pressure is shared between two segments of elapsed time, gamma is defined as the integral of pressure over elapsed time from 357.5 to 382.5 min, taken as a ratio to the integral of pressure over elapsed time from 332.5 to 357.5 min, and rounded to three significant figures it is 1.09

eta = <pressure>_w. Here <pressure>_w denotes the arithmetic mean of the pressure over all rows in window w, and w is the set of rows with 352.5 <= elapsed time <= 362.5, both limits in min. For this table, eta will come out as 13.9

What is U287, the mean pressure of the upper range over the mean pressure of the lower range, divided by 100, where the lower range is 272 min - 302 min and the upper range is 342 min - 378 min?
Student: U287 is 0.0103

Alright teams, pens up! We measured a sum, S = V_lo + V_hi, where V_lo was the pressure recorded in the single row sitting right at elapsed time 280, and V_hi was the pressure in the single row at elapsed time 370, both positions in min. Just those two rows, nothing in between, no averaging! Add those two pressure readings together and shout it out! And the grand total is 26.65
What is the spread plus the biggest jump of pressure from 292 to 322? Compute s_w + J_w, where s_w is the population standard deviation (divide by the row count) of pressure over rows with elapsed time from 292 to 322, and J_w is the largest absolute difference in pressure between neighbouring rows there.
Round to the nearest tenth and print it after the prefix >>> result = 1.8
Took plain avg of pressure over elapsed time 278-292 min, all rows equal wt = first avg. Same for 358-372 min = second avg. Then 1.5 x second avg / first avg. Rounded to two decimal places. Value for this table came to 1.62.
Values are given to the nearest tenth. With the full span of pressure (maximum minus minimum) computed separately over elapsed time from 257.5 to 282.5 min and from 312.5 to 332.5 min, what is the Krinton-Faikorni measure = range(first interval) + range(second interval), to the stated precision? 2.1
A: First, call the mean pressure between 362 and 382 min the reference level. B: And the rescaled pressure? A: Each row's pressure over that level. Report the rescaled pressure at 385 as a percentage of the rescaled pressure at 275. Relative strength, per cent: 99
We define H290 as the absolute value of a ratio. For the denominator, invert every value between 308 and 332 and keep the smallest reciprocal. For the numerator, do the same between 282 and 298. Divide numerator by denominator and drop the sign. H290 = 0.979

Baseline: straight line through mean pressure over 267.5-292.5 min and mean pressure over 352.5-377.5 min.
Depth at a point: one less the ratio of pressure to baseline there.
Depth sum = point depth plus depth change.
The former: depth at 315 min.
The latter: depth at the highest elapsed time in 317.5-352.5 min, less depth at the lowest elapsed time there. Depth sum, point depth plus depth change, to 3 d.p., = 0.166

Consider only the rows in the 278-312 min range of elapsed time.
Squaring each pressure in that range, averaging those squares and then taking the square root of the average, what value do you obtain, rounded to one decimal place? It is 13.0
